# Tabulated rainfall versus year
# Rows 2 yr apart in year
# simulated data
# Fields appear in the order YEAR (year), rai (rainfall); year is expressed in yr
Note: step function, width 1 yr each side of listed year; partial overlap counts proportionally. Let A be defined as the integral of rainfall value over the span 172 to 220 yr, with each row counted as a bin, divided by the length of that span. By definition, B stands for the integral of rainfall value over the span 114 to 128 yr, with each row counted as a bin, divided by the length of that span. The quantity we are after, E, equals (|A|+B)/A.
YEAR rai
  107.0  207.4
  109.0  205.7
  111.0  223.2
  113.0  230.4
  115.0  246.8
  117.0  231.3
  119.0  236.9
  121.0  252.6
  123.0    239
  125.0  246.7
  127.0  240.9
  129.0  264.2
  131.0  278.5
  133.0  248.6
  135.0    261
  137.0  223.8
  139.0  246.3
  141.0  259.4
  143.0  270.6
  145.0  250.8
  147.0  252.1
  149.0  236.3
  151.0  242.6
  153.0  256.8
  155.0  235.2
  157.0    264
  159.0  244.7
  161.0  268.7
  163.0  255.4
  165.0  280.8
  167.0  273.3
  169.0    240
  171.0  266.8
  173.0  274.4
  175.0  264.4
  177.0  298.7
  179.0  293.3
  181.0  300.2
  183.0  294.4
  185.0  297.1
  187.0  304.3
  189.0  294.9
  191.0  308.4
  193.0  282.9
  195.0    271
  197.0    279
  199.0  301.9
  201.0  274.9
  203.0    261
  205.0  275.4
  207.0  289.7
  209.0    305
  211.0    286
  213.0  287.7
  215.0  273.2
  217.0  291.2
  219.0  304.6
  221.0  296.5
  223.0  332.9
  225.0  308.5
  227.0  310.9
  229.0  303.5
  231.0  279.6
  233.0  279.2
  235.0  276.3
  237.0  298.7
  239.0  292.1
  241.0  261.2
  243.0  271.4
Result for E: 1.84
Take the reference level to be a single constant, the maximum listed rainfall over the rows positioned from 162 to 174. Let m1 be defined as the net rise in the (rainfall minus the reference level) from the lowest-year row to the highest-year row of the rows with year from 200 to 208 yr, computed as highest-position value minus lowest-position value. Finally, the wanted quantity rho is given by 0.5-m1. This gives -14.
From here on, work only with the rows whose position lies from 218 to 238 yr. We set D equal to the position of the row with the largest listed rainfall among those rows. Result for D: 223.0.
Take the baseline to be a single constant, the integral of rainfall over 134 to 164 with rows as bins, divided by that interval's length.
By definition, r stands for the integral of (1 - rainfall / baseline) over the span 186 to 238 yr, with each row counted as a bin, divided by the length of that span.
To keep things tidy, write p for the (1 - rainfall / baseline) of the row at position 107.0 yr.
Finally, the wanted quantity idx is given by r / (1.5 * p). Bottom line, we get -0.6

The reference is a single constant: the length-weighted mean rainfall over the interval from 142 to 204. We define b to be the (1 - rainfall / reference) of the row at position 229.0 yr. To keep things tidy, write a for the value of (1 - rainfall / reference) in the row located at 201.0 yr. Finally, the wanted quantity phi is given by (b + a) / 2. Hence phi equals -0.06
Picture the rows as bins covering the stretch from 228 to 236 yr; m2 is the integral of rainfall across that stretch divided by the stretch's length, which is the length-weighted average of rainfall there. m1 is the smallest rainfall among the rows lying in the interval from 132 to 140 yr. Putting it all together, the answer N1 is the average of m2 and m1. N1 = 254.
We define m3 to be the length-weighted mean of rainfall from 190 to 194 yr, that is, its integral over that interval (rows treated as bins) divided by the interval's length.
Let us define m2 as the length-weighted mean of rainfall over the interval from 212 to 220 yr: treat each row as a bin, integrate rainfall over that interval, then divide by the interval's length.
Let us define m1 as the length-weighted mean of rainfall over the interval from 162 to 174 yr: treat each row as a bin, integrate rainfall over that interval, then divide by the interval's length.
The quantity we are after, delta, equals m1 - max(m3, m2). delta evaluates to -31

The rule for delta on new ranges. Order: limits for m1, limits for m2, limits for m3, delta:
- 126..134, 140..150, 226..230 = -49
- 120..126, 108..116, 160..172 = -18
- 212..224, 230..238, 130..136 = 14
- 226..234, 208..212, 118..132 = -2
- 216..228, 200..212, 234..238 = 20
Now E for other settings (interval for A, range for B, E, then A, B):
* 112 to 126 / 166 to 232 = 2.20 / 241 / 289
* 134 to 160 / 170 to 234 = 2.16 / 250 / 290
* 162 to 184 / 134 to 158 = 1.90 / 277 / 250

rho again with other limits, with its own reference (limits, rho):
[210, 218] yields -5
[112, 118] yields 0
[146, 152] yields 10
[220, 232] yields 17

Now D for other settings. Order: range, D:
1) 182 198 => 191.0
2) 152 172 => 165.0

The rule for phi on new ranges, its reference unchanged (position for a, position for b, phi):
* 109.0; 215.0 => 0.12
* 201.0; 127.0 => 0.05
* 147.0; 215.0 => 0.04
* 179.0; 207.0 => -0.07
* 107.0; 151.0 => 0.17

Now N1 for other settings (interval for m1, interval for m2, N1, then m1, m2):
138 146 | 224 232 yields 273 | 246.3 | 301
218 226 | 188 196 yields 293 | 296.5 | 289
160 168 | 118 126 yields 250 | 255.4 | 244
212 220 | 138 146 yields 265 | 273.2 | 257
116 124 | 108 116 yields 229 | 231.3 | 227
